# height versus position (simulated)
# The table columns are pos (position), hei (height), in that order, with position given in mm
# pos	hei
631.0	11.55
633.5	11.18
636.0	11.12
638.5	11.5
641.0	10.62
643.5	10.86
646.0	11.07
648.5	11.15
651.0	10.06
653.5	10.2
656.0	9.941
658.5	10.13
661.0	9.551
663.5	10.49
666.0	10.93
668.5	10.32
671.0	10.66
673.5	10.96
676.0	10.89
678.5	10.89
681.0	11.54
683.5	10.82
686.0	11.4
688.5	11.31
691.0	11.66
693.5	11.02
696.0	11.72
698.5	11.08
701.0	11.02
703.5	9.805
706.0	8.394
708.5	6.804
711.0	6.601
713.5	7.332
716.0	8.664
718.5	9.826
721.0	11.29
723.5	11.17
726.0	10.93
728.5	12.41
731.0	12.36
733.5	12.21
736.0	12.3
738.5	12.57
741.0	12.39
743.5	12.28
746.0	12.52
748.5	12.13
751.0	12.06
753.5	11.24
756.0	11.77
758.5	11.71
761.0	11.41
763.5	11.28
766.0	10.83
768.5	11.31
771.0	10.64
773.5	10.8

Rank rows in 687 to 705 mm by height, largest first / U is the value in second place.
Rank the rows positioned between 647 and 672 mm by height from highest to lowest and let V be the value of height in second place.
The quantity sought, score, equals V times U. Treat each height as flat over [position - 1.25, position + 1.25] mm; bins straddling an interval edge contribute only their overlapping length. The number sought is 127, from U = 11.66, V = 10.93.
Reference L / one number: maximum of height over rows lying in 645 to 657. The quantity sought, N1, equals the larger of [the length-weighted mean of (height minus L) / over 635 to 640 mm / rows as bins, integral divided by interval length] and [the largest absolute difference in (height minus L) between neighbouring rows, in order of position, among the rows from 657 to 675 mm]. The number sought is 0.94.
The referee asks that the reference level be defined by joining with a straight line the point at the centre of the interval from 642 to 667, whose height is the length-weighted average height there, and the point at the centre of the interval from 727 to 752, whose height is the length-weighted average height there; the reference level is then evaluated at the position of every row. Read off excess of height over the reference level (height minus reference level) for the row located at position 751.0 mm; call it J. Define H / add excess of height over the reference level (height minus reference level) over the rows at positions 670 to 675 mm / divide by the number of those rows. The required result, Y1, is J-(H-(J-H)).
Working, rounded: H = 0.0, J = -0.5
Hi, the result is -1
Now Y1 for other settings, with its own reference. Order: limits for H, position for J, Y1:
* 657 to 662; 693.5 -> 1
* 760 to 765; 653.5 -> 3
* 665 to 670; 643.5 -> 2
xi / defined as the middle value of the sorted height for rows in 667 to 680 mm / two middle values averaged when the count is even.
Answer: 10.9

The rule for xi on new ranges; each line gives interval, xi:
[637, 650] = 11.1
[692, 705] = 11.0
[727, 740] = 12.4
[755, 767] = 11.4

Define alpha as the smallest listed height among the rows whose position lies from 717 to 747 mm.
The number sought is 9.826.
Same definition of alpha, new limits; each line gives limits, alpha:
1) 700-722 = 6.601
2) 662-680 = 10.32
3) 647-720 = 6.601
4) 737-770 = 10.83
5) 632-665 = 9.551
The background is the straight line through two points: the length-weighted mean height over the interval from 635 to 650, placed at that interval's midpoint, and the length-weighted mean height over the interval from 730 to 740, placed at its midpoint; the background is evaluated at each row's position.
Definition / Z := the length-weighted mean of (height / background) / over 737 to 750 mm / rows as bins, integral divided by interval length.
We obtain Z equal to 0.99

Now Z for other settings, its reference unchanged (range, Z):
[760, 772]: 0.87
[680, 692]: 0.97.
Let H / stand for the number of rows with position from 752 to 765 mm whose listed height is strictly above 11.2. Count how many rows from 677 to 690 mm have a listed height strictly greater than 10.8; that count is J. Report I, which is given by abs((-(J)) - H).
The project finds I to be 10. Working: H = 5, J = 5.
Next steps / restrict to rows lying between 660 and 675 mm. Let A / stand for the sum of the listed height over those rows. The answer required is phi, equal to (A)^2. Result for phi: 3958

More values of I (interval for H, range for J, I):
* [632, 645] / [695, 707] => 4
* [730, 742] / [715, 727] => 8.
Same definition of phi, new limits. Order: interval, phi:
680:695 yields 4590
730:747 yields 7505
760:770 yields 2010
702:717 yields 2266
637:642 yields 489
